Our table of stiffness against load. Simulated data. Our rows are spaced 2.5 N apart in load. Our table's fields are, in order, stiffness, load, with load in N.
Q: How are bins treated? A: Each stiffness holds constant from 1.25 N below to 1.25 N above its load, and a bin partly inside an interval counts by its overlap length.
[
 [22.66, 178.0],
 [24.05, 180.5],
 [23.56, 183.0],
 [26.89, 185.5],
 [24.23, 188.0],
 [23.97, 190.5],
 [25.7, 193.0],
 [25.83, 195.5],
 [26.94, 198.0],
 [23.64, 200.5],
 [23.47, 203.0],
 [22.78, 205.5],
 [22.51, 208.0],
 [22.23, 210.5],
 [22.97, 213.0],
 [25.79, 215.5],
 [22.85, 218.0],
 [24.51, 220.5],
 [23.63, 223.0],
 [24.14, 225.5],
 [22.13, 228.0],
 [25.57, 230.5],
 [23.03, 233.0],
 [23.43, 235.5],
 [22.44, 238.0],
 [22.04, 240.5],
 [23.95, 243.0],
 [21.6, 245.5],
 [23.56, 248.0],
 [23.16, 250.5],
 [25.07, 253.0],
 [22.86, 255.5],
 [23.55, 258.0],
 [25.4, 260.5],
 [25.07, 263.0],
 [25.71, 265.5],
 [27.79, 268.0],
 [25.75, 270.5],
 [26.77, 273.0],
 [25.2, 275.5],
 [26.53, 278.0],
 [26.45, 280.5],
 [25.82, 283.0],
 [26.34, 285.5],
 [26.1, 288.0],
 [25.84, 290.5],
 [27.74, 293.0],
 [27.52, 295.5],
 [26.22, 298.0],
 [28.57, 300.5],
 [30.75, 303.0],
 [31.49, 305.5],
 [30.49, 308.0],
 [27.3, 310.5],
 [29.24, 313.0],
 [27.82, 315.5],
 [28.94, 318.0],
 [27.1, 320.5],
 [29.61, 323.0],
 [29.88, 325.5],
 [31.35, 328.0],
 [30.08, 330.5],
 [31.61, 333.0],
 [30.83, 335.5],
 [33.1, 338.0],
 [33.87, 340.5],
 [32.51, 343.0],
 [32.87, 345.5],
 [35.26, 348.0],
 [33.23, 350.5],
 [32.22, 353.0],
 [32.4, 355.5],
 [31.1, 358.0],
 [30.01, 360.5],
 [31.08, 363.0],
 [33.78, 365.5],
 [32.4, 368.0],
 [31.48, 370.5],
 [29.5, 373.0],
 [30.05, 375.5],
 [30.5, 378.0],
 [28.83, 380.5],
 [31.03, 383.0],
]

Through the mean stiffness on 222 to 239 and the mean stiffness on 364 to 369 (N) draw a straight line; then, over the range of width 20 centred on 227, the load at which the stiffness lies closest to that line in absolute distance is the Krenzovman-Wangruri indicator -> 218.0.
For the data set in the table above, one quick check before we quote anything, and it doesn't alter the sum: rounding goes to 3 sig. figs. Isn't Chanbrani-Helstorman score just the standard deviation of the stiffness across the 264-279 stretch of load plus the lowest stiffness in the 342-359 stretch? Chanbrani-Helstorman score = 32.0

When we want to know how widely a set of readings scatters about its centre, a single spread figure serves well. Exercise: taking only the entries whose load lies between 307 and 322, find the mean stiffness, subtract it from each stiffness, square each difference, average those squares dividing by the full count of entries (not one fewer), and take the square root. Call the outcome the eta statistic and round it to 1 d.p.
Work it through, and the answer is 1.2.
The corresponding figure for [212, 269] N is 1.5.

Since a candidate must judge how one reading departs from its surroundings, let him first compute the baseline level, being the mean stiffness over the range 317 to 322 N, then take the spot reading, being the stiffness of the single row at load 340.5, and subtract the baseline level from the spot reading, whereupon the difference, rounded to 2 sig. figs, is 5.8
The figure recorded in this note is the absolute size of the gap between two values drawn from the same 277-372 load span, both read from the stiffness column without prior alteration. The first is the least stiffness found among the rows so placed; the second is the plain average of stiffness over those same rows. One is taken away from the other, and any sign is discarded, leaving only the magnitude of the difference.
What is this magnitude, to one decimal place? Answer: 4.2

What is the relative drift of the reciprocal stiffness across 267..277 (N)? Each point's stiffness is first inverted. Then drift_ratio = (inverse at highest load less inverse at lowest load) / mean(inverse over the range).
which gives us 0.10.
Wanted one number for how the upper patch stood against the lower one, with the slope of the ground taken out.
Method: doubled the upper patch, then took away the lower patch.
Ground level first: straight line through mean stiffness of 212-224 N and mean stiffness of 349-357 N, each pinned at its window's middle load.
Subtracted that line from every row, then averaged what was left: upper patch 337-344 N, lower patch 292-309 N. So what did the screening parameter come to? 3.0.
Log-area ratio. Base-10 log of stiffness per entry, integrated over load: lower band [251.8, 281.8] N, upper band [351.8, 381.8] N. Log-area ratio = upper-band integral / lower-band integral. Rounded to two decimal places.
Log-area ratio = 1.06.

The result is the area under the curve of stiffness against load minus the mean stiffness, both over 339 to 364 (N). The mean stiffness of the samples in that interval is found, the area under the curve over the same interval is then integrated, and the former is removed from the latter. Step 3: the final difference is 779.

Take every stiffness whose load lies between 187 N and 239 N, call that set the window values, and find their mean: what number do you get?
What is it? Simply 24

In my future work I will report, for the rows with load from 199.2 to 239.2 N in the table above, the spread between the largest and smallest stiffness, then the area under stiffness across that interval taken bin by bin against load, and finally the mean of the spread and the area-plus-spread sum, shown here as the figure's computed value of 473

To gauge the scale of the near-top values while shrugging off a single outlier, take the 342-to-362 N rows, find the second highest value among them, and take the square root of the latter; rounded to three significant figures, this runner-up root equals 5.76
